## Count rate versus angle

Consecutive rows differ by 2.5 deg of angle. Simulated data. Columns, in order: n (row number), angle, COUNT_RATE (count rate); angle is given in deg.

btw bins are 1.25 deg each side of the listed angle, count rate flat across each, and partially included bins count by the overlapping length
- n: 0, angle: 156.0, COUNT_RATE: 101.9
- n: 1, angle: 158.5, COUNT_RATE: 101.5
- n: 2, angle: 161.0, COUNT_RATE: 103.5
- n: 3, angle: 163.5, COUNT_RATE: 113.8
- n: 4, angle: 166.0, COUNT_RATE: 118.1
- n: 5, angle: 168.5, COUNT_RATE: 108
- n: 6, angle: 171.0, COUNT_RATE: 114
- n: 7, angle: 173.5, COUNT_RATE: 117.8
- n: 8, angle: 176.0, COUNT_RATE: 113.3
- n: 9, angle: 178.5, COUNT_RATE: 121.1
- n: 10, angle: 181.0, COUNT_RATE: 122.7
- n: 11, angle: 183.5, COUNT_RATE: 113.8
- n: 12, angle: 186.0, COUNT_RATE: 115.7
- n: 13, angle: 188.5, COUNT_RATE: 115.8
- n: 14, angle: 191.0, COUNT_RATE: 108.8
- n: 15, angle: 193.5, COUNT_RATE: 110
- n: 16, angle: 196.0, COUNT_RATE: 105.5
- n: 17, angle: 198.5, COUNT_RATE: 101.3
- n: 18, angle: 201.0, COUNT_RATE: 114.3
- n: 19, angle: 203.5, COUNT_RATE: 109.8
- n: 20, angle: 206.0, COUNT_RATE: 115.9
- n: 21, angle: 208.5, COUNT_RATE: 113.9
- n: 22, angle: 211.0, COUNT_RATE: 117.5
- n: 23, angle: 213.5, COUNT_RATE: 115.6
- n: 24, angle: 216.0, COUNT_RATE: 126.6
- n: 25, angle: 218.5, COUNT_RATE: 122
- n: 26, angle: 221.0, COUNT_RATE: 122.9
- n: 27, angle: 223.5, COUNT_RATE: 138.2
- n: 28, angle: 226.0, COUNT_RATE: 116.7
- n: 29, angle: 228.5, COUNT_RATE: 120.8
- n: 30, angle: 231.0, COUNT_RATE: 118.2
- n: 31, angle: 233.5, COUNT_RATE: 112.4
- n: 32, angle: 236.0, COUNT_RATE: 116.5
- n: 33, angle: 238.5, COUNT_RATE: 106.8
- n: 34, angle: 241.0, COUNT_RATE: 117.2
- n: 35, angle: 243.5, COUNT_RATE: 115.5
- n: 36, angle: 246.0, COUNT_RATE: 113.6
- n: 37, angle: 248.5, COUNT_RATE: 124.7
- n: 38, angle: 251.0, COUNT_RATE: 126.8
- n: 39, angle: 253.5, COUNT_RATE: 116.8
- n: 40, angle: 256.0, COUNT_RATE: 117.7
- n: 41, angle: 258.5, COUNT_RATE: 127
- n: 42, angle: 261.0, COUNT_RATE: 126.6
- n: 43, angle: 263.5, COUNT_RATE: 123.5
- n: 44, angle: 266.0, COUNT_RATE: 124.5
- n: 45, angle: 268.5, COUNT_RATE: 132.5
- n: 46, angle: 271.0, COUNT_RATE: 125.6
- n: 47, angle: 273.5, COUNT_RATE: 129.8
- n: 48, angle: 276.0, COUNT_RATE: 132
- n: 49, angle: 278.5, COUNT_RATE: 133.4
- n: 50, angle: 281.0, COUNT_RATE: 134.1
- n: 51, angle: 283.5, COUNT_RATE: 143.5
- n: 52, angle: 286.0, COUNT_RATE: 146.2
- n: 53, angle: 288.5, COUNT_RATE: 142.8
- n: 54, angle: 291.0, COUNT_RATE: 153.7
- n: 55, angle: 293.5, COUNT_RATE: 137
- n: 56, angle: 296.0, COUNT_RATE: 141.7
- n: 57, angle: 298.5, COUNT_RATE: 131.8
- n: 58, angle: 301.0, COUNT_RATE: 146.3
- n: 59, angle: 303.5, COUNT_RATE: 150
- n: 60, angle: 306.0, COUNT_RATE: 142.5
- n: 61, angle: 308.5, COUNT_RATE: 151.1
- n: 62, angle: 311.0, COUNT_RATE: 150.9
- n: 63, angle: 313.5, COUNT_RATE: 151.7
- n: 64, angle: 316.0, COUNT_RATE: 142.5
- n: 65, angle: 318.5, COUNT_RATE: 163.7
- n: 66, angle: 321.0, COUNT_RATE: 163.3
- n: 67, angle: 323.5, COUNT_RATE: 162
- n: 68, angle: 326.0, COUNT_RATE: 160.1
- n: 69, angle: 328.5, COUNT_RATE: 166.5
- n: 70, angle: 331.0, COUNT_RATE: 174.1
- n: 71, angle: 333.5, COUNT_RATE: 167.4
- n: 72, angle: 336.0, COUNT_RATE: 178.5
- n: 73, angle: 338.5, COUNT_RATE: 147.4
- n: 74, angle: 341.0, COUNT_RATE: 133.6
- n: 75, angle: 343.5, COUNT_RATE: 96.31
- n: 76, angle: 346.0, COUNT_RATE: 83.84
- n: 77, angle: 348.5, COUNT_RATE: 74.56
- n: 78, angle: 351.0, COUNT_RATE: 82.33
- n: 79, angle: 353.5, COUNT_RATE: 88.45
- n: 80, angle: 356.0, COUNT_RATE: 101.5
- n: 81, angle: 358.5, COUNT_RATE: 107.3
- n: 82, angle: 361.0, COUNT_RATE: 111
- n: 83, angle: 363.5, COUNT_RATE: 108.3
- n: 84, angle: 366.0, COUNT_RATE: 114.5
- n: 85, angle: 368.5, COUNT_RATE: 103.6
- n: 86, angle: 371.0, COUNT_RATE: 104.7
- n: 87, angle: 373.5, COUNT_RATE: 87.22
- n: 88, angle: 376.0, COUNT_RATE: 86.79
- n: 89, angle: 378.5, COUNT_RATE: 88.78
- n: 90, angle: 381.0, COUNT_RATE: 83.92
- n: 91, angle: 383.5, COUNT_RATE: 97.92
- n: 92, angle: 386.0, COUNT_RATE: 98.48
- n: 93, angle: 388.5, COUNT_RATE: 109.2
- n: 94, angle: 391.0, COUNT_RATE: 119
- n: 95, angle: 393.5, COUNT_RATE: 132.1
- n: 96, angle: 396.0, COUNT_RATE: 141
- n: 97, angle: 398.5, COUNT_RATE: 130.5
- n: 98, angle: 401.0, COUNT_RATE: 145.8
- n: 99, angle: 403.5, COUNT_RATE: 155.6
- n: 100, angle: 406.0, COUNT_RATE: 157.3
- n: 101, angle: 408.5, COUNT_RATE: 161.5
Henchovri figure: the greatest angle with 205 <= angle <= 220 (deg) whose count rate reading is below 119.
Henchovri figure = 213.5 deg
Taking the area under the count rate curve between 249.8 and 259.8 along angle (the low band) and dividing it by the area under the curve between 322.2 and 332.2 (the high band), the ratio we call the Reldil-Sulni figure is 0.74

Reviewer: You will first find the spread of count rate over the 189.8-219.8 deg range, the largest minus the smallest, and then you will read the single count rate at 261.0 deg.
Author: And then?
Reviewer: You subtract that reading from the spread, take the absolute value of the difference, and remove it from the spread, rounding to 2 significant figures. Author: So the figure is -76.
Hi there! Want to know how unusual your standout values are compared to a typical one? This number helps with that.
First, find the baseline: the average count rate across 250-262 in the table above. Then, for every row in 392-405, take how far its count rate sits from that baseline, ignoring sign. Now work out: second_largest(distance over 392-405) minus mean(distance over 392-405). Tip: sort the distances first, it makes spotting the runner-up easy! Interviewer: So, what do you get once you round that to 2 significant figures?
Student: 4.8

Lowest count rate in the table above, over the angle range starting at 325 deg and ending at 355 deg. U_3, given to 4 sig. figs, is 74.56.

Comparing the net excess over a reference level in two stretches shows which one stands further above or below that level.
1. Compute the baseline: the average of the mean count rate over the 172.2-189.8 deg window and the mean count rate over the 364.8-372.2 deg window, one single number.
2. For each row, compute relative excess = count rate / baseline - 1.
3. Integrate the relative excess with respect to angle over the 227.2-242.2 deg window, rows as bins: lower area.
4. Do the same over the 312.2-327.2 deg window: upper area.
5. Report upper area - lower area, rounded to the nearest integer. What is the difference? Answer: 6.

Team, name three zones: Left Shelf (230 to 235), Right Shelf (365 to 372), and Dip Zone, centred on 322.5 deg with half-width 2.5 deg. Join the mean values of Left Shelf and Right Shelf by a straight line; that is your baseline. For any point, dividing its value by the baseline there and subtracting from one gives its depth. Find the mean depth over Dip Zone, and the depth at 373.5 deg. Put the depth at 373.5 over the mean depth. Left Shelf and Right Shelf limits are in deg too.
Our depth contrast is 0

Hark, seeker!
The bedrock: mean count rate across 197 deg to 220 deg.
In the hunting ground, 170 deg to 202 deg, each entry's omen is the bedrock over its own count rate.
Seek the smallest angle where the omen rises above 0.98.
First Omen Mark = 171.0 deg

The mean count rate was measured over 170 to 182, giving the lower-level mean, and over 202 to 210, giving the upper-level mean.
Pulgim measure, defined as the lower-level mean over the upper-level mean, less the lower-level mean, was -117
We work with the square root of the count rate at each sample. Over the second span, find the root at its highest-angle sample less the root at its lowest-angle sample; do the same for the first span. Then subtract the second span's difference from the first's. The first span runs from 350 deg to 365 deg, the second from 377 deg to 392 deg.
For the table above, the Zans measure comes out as -0.2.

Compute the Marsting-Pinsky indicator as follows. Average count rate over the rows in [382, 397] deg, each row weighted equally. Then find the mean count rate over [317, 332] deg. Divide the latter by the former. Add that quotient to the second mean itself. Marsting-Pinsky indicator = 166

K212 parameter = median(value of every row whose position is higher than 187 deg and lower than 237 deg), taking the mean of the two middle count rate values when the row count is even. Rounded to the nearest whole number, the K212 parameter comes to 116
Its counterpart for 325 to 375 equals 108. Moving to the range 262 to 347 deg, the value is 143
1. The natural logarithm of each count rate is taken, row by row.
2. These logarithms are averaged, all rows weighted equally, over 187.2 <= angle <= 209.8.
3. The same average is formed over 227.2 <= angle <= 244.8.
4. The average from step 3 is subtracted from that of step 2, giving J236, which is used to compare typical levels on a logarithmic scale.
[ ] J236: 0.0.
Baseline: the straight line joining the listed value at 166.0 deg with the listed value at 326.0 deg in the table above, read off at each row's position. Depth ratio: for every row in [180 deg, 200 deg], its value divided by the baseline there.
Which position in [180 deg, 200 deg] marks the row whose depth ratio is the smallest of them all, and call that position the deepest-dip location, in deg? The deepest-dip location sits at 198.5 deg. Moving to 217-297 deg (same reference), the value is 238.5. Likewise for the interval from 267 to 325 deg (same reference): 298.5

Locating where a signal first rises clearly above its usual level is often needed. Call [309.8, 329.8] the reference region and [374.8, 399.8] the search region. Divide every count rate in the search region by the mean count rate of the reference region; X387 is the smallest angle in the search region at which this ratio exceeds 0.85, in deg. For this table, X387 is 396.0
